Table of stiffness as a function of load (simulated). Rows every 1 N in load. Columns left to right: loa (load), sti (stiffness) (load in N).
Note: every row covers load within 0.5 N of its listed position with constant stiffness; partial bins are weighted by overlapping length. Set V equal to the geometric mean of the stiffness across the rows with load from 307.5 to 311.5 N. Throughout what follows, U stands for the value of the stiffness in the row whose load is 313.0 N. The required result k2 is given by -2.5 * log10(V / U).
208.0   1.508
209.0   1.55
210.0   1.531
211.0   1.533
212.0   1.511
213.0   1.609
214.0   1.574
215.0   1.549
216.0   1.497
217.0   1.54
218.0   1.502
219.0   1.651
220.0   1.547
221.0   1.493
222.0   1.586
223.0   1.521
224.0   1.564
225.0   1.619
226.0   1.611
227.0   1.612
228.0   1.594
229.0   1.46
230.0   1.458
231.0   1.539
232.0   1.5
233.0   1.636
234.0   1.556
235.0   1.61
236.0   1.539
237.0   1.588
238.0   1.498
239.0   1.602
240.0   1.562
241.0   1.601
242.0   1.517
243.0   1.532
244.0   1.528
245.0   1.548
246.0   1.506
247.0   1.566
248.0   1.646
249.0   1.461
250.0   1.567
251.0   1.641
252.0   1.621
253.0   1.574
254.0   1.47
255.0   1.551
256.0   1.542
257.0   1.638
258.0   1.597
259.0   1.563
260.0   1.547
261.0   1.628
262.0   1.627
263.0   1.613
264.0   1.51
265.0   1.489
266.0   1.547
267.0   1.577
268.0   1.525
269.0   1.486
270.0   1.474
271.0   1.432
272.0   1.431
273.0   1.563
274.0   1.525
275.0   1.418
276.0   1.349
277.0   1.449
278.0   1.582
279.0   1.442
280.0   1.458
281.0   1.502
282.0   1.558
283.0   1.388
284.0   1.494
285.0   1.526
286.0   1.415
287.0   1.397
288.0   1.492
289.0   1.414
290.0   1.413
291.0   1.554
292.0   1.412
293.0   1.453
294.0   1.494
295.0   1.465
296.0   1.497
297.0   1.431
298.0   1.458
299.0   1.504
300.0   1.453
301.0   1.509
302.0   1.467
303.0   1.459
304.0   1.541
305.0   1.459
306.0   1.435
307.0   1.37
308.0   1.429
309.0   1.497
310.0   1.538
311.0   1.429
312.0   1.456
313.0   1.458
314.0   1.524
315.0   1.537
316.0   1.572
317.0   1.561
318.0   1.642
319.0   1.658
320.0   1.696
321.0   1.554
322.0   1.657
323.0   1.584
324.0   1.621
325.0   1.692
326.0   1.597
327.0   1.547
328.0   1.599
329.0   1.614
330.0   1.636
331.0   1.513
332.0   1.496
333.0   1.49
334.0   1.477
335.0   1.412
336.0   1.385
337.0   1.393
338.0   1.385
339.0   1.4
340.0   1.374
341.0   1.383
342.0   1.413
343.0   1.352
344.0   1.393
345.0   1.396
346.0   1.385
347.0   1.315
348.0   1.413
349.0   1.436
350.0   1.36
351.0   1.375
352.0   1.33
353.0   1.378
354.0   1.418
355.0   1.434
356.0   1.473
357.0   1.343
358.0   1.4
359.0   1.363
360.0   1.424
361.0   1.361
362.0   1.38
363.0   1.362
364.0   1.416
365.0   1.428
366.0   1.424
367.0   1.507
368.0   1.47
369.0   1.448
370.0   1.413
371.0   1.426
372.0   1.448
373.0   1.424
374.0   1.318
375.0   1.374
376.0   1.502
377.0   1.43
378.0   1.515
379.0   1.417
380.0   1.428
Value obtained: -0.01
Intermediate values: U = 1.458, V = 1.47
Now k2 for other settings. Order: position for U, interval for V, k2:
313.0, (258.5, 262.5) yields -0.09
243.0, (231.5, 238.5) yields -0.02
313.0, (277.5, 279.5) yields -0.04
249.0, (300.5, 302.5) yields -0.02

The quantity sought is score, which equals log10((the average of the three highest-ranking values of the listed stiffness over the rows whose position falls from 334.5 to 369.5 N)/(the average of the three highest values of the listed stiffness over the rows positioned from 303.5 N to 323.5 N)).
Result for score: -0.052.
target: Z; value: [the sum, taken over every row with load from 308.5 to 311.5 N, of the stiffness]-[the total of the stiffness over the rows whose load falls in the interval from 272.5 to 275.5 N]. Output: -0.04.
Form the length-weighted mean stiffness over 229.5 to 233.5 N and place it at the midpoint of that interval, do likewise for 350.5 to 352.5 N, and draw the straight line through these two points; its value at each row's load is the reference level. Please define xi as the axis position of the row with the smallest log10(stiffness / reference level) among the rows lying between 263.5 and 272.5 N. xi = 271.0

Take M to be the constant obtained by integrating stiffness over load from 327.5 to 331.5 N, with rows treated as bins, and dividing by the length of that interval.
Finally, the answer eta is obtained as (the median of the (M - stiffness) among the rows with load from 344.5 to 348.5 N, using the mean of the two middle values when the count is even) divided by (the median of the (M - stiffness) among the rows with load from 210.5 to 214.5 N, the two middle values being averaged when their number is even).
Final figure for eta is 5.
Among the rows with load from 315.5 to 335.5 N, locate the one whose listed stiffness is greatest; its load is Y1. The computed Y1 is 320.0 N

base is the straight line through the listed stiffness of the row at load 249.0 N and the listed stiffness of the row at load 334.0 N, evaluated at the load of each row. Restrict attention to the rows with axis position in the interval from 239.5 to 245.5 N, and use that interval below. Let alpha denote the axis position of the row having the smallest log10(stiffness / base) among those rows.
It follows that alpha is 242.0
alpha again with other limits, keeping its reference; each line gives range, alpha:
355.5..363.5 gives 357.0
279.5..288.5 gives 283.0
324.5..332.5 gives 332.0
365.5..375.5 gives 374.0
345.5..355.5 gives 347.0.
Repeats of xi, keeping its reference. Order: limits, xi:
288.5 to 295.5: 289.0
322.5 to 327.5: 327.0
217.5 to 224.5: 221.0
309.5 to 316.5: 311.0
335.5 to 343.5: 343.0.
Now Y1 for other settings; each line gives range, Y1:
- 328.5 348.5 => 330.0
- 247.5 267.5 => 248.0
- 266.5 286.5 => 278.0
